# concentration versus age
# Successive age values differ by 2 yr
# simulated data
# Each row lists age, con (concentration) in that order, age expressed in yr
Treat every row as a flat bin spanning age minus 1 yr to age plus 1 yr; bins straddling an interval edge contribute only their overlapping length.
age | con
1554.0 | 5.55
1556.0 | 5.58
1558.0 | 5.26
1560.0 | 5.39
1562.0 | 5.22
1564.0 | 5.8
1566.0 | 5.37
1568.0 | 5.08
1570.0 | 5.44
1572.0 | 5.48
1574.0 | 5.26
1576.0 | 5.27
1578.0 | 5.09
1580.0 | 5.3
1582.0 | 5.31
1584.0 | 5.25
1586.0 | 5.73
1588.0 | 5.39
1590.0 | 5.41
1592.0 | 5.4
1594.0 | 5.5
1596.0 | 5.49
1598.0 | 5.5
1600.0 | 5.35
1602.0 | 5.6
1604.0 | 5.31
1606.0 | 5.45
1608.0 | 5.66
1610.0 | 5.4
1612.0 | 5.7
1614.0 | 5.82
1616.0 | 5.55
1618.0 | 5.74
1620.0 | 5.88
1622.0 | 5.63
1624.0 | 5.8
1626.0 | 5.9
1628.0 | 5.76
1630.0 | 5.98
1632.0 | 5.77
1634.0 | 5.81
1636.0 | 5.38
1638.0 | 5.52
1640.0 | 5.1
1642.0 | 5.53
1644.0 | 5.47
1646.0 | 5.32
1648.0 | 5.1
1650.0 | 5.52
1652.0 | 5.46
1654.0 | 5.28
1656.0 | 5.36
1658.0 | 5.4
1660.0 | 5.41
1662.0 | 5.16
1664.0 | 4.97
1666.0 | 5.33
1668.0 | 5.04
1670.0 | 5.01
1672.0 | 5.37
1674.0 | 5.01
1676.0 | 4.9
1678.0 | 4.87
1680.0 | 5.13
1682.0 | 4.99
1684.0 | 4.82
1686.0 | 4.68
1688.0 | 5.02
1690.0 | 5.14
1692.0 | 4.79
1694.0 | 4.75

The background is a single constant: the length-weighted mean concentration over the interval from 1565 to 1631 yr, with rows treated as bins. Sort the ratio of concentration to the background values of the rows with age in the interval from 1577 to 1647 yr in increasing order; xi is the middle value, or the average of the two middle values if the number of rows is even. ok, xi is 1.00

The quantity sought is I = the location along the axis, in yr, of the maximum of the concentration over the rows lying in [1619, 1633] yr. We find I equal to 1630.0 yr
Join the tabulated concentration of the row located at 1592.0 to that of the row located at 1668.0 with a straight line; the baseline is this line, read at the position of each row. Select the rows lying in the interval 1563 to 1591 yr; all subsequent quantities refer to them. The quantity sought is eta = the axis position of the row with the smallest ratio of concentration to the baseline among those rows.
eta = 1568.0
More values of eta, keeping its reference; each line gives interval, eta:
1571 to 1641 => 1578.0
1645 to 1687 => 1686.0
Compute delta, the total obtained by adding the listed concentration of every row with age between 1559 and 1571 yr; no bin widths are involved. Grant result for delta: 32.3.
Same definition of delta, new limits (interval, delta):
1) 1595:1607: 32.7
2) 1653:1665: 31.6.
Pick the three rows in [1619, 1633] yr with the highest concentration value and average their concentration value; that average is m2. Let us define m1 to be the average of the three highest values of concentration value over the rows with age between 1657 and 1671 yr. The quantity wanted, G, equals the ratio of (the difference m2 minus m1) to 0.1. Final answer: 5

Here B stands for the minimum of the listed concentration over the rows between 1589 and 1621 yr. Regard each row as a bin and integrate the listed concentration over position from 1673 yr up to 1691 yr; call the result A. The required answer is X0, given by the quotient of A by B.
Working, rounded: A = 89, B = 5.31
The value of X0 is 17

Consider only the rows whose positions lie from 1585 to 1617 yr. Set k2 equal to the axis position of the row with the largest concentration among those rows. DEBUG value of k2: 1614.0 yr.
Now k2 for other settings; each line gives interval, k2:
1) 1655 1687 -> 1660.0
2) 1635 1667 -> 1642.0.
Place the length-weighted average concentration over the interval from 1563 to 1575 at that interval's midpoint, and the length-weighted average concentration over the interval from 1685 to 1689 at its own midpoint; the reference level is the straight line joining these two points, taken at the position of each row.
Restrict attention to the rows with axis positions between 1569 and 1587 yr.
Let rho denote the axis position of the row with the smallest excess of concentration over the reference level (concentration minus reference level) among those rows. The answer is 1578.0 yr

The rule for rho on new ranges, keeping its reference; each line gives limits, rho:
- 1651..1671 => 1664.0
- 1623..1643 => 1640.0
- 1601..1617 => 1604.0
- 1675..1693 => 1686.0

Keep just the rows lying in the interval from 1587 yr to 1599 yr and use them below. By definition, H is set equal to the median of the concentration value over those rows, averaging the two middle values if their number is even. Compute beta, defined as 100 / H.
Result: 18.3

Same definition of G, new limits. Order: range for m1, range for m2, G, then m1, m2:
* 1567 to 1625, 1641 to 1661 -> -3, 5.83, 5.51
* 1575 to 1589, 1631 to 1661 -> 2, 5.48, 5.70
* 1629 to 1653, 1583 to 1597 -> -3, 5.85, 5.57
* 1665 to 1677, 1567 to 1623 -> 6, 5.25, 5.81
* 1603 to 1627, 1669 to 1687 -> -7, 5.87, 5.17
